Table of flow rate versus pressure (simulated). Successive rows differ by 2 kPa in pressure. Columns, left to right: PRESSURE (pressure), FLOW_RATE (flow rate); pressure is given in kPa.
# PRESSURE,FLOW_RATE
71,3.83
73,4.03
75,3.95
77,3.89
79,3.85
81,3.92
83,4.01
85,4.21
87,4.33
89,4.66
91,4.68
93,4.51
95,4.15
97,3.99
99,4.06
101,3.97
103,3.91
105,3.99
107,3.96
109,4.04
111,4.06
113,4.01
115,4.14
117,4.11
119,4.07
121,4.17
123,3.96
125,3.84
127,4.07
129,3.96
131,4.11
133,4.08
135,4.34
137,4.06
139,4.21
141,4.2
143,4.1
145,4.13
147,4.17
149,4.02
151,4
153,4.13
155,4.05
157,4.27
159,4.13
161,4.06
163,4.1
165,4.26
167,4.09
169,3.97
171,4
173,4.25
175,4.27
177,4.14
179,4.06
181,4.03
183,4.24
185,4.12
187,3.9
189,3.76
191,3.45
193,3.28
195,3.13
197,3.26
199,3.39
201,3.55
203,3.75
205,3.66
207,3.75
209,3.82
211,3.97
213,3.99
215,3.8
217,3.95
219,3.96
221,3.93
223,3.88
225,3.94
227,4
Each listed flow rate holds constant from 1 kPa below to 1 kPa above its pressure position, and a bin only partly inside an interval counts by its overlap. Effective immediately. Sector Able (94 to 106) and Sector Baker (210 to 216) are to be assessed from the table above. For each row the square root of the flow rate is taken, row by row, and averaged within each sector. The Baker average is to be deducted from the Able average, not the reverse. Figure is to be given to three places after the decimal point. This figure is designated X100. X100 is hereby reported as 0.023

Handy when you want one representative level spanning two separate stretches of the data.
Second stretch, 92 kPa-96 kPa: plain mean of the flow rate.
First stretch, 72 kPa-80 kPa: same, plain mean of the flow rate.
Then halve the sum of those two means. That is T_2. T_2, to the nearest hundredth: 4.13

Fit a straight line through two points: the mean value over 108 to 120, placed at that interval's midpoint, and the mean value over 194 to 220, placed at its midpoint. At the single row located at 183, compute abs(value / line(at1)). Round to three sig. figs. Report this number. 1.12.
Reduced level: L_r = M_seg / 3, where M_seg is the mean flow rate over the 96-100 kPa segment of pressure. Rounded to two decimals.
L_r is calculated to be 1.34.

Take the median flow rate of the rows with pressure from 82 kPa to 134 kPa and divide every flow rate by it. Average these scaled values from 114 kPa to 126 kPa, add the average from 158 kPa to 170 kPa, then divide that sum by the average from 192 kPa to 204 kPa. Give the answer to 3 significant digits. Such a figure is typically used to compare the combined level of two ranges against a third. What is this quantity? 2.40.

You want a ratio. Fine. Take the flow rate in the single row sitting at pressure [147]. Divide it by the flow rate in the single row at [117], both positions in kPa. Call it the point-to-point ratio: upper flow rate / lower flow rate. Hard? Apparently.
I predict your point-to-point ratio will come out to 1.01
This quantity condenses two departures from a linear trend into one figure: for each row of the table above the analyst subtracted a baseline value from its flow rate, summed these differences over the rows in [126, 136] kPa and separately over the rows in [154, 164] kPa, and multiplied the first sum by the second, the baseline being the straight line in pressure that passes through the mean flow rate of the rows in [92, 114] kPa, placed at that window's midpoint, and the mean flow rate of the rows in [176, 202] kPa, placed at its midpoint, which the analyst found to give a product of 1.2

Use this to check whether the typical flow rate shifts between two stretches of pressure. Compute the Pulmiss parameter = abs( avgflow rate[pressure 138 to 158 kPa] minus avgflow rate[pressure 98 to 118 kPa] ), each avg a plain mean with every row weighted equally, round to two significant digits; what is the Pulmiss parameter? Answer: 0.10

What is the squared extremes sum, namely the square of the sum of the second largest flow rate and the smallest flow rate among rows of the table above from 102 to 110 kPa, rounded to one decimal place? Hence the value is 62.4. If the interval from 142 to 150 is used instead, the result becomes 66.4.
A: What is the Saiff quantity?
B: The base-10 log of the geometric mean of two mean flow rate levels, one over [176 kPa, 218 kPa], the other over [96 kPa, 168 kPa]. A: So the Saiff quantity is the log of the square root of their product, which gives 0.593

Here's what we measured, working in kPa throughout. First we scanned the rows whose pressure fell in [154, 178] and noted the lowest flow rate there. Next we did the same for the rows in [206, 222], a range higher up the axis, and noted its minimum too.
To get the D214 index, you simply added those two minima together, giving 7.72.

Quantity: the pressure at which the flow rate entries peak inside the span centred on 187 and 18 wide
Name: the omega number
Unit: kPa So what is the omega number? 183 kPa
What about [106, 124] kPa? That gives 121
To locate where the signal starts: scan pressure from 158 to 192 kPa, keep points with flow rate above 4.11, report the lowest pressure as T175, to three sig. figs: 159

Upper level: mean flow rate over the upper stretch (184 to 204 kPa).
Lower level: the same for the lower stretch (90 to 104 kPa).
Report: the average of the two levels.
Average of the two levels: 3.87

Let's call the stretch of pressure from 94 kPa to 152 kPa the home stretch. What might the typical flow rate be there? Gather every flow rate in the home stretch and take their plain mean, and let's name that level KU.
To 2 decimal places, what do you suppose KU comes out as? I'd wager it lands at 4.06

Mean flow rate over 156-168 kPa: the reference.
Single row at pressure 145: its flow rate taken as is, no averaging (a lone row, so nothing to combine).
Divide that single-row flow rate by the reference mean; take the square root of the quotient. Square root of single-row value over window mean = 1.00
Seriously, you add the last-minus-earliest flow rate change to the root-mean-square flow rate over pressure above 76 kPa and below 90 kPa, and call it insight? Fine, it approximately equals 4.9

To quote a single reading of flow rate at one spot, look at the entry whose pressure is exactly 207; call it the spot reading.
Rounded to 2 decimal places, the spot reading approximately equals 3.75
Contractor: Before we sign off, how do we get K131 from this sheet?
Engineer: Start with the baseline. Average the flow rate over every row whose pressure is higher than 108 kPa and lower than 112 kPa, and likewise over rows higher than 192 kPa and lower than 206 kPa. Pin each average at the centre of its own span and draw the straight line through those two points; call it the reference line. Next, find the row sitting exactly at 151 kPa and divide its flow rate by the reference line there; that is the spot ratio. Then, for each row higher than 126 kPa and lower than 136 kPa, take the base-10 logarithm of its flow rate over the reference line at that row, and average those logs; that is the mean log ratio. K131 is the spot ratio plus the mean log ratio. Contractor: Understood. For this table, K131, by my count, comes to 1.08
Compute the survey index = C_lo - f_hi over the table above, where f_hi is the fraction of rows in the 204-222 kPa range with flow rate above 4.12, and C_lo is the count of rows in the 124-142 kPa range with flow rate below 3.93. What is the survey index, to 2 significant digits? 1.0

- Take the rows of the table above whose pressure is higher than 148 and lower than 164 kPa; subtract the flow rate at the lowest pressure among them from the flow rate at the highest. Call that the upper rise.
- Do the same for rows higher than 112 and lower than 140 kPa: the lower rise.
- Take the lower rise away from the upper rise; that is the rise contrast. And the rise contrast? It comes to -0.12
